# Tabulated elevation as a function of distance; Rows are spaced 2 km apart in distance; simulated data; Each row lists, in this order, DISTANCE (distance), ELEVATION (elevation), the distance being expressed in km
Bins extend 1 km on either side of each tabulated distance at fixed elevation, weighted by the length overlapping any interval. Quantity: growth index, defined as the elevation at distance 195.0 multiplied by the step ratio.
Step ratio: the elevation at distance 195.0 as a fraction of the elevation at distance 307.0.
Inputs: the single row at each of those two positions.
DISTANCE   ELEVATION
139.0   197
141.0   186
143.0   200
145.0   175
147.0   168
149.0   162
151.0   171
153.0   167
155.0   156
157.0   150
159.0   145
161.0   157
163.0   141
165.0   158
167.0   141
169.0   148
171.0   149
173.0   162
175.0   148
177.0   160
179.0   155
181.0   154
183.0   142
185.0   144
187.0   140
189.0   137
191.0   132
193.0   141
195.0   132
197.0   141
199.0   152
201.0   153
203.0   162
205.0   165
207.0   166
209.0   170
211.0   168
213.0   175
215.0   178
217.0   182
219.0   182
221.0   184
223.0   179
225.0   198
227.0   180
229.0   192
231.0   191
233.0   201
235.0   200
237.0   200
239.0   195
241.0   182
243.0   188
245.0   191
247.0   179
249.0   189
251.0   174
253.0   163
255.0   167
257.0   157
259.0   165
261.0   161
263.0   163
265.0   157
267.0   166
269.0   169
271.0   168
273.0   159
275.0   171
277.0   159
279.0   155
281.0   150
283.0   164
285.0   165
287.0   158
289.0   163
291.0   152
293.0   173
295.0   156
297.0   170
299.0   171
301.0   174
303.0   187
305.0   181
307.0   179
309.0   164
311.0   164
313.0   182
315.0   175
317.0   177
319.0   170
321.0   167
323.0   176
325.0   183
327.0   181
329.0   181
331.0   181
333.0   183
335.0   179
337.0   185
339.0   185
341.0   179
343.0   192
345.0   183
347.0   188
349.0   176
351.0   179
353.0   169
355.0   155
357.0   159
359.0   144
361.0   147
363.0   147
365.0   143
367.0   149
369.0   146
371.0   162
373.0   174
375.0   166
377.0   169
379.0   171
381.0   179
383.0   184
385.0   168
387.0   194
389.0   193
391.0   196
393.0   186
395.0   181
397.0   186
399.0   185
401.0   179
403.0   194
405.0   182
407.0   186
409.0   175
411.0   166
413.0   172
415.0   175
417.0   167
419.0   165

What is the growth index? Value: 97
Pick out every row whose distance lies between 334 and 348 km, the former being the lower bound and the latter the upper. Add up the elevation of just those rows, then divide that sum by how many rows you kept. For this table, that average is 184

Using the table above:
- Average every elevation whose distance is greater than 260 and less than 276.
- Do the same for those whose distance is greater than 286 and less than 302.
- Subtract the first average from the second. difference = 0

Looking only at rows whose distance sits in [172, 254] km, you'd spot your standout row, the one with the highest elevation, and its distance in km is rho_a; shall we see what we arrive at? 233.0 km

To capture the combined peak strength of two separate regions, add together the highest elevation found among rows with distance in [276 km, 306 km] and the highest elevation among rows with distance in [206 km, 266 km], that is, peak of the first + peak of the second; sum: 388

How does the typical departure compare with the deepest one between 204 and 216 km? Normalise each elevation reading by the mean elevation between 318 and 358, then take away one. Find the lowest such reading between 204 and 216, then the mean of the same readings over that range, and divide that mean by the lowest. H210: 0.6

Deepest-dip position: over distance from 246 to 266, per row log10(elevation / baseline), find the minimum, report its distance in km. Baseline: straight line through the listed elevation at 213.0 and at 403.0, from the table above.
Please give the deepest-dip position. 265.0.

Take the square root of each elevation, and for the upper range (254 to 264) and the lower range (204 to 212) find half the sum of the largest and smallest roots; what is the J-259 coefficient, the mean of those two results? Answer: 12.8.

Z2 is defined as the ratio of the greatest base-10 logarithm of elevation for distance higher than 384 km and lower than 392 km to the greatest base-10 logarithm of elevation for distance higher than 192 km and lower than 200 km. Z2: 1.05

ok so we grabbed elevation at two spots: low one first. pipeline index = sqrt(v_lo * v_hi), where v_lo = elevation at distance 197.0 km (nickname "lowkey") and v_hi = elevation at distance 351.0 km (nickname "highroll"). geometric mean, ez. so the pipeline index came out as 159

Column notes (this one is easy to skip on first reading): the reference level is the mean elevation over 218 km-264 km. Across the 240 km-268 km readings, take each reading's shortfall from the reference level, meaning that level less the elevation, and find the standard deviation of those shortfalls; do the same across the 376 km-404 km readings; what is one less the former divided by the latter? -0.29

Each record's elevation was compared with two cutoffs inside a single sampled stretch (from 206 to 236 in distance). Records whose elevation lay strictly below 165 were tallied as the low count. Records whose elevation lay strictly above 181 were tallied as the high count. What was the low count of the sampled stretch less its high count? -8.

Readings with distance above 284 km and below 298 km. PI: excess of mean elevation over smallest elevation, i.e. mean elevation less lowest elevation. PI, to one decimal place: 10.4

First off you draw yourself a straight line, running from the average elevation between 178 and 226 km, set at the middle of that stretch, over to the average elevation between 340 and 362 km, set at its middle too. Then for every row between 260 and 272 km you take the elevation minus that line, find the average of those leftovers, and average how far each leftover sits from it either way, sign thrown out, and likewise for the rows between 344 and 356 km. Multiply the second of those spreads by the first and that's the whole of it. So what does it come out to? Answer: 31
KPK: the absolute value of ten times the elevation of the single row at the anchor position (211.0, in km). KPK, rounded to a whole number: 1680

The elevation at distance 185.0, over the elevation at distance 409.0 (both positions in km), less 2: -1.18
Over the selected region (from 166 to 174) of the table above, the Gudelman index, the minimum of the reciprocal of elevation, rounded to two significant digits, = 0.0062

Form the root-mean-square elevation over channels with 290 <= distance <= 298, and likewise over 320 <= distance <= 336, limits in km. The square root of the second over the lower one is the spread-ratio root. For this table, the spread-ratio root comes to 1.05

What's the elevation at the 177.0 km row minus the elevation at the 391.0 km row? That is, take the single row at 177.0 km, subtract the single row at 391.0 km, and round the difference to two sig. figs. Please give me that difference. -36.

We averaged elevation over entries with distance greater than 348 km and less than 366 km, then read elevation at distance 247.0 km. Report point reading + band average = 337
